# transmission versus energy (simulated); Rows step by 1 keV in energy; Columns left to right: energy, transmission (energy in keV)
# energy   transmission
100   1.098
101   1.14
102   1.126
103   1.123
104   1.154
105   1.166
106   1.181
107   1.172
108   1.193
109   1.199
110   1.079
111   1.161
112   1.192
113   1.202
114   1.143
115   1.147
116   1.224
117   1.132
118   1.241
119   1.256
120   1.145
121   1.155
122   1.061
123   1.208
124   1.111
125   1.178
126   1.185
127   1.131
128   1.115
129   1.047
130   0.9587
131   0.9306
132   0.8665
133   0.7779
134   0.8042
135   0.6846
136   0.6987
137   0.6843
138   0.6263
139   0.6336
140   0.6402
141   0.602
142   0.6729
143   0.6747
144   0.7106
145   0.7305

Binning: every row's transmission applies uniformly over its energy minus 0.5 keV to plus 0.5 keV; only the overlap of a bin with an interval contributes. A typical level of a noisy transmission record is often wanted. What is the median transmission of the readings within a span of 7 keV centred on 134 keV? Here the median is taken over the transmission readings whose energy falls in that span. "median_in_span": 0.778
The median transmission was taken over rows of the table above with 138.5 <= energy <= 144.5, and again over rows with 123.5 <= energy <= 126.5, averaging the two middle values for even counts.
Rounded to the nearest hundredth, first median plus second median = 1.83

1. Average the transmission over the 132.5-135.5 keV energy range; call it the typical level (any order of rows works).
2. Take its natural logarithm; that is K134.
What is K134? -0.28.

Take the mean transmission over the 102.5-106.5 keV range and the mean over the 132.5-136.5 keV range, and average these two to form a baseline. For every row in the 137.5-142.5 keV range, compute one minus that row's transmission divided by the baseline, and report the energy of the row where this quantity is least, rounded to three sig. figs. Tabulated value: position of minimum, 142 keV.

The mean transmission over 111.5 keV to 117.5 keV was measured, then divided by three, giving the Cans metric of 0.39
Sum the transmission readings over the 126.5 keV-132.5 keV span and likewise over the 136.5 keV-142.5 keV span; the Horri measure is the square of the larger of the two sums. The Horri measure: 36.6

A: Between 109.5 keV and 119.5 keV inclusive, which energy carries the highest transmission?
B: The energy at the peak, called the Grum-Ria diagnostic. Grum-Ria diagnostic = 119 keV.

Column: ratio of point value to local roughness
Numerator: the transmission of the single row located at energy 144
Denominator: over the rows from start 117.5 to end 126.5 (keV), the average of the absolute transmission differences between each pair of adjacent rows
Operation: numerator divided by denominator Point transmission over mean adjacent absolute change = 10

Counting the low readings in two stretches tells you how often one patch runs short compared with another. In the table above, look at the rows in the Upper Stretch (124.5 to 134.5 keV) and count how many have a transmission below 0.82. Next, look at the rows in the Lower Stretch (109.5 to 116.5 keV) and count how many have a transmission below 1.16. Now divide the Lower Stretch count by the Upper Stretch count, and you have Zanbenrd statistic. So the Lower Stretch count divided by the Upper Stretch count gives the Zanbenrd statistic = 1.5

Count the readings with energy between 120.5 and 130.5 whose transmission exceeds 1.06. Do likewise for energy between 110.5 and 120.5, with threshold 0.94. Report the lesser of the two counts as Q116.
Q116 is 8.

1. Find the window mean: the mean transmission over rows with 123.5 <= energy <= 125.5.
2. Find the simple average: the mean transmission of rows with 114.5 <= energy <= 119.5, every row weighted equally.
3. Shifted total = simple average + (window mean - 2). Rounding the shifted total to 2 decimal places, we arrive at 0.34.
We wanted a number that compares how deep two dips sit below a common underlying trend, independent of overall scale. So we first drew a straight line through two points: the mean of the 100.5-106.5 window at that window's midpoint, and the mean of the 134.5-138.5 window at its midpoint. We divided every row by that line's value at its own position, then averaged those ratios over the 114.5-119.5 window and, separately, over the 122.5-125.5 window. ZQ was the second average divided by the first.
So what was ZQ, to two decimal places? 1.08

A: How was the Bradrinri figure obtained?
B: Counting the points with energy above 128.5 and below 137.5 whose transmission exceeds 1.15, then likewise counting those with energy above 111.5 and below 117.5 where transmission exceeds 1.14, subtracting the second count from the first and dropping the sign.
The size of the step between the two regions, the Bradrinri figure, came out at 5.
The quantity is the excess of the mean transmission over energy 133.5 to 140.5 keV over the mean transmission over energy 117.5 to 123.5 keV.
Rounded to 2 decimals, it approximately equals -0.50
